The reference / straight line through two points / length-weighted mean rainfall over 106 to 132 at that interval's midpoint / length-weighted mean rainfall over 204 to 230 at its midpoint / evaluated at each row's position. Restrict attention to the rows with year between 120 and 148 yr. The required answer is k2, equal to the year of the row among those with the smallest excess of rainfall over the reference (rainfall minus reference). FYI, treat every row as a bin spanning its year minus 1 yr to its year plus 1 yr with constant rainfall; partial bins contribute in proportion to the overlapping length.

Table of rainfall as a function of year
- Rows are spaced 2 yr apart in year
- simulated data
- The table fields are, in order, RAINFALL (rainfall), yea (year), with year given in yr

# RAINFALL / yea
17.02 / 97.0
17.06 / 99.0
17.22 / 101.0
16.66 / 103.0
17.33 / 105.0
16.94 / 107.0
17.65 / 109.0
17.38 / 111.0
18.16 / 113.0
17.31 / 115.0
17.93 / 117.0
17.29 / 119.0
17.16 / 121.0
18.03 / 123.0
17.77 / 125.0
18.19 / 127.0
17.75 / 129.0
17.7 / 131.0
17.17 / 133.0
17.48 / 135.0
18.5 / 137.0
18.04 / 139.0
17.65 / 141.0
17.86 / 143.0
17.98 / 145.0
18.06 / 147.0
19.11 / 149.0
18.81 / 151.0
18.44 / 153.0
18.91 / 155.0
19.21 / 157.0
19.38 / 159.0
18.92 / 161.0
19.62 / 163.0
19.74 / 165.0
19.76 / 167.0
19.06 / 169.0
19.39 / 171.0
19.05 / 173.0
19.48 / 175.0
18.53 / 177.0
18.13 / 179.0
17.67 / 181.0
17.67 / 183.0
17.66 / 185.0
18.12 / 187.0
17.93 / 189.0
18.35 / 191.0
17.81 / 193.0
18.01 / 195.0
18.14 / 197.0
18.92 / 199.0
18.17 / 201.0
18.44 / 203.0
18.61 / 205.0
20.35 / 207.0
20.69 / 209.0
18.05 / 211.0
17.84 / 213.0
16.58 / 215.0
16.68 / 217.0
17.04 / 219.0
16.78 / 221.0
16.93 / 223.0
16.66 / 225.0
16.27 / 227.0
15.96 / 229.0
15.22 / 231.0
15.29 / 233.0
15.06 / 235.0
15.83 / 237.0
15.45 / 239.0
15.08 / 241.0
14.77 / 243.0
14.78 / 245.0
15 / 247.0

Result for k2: 121.0 yr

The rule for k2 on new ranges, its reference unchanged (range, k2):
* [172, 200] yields 185.0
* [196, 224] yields 215.0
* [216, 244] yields 243.0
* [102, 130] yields 103.0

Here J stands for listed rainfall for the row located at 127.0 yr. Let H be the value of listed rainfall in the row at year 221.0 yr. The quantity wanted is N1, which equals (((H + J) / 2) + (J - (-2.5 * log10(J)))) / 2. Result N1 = 19.4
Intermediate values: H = 16.78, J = 18.19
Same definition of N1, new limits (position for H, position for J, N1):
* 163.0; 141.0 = 19.7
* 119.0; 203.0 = 19.7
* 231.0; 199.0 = 19.6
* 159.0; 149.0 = 20.8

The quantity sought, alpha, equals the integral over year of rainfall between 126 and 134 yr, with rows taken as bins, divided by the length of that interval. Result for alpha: 17.7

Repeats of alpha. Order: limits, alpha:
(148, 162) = 19.0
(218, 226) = 16.9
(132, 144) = 17.8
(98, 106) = 17.1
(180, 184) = 17.7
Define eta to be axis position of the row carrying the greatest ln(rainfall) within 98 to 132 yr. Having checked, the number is 127.0 yr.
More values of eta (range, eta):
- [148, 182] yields 167.0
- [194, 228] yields 209.0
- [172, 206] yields 175.0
